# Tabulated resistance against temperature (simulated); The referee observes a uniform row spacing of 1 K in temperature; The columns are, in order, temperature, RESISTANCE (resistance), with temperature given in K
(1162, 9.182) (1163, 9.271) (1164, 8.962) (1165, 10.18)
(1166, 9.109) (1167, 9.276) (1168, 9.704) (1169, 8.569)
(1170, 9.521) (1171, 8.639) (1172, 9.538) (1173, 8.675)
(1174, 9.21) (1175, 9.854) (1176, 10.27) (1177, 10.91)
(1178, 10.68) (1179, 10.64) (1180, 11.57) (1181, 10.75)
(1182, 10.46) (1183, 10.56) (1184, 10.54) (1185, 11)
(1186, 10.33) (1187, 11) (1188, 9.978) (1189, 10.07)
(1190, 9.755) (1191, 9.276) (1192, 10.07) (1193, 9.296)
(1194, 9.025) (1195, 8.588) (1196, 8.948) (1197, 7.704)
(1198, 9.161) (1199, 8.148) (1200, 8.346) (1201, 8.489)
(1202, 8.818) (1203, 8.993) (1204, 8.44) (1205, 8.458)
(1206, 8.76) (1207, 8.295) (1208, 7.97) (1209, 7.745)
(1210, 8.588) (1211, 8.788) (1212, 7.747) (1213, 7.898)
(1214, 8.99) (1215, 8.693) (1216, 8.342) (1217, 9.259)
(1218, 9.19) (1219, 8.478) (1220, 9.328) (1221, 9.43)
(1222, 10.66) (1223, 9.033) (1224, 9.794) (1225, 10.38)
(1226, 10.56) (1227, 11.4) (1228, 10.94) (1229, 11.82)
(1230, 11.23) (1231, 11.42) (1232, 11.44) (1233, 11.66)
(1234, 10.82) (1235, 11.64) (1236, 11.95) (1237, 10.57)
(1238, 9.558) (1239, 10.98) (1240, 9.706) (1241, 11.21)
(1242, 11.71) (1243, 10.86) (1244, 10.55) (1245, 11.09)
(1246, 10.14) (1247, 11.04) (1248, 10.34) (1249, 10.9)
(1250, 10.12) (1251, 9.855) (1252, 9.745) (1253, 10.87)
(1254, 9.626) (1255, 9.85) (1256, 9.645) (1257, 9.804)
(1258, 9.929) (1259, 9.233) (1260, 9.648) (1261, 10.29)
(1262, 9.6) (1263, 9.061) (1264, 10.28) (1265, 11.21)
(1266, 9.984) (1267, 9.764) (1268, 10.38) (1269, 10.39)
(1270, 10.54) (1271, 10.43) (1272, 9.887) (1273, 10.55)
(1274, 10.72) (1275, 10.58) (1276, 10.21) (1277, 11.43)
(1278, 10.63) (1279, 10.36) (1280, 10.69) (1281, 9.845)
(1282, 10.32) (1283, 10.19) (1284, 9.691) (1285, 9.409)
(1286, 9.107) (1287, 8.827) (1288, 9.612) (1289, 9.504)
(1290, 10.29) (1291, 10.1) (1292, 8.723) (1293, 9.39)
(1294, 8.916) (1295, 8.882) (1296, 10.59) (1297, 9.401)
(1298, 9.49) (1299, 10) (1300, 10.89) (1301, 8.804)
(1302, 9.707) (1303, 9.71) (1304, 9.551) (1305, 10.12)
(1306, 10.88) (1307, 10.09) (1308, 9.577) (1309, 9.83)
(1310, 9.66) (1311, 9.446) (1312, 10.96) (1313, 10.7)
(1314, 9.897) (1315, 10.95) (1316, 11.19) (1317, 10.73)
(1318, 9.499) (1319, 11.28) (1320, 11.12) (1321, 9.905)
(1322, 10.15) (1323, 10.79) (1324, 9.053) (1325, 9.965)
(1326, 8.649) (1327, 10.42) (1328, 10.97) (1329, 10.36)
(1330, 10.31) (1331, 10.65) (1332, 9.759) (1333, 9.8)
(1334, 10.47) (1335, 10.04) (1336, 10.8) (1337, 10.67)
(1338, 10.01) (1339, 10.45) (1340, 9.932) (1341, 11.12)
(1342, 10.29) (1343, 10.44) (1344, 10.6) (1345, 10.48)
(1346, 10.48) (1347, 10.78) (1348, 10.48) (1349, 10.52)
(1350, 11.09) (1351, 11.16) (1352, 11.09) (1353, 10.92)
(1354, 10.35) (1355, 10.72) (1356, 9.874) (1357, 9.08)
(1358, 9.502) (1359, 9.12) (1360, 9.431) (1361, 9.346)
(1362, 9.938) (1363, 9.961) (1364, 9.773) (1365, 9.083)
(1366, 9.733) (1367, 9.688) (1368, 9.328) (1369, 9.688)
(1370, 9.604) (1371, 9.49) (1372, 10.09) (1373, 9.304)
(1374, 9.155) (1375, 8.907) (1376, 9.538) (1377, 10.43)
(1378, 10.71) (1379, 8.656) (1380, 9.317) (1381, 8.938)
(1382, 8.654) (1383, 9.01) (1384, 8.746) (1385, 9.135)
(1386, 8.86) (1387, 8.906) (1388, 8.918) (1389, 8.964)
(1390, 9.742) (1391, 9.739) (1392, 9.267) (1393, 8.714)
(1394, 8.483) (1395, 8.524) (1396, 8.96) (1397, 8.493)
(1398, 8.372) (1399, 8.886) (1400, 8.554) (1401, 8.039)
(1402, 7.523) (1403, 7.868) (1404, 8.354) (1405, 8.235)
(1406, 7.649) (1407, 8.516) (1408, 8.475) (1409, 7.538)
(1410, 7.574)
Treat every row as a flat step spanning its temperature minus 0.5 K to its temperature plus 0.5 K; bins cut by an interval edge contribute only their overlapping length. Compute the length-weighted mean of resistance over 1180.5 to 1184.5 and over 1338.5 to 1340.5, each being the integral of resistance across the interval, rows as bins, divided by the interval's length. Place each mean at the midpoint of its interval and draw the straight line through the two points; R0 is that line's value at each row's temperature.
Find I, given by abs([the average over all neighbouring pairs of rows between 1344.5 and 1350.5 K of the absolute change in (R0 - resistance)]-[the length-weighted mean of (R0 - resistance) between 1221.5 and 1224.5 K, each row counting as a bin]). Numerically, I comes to 0.4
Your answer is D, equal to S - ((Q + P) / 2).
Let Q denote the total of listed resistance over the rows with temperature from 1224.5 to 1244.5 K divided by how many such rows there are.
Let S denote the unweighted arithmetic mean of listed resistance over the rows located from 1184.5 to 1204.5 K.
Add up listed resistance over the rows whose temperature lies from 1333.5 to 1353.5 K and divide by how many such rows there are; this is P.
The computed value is -1.5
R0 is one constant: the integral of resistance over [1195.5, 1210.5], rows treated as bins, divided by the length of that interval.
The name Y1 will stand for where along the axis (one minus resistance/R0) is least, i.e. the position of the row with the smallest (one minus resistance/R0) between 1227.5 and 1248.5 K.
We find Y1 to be 1236 K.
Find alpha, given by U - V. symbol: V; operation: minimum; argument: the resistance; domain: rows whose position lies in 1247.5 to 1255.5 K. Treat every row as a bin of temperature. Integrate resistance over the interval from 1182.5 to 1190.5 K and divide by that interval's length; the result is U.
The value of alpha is 0.8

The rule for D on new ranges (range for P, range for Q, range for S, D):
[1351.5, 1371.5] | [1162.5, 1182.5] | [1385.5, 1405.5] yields -1.1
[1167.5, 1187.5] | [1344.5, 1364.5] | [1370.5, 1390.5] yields -0.9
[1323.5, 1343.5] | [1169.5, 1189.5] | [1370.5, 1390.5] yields -0.9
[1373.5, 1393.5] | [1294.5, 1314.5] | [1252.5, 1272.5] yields 0.5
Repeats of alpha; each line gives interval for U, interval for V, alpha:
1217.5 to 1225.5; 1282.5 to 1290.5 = 0.7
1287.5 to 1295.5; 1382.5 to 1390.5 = 0.7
